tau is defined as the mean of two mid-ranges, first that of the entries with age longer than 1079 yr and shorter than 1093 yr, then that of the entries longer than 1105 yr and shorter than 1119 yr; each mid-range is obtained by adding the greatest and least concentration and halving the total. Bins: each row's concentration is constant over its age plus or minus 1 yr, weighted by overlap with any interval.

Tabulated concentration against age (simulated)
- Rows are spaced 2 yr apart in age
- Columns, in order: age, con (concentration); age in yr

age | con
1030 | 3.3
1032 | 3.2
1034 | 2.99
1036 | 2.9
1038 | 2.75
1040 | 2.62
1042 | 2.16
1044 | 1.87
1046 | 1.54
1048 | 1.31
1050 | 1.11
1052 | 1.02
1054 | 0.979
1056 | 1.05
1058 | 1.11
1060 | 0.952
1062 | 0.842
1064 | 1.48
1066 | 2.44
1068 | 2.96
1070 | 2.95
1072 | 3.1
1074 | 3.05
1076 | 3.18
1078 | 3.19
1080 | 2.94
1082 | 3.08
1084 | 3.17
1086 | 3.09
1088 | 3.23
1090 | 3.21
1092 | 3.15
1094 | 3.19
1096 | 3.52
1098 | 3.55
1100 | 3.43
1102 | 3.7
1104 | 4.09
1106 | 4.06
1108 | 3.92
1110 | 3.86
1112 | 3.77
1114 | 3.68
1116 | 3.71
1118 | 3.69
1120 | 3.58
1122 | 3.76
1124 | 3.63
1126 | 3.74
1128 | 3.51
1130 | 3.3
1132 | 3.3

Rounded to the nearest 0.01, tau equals 3.48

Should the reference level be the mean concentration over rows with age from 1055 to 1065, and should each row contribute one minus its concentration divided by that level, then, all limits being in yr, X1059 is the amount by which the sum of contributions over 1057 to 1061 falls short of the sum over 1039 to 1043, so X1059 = -3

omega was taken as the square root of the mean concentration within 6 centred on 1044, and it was 1.36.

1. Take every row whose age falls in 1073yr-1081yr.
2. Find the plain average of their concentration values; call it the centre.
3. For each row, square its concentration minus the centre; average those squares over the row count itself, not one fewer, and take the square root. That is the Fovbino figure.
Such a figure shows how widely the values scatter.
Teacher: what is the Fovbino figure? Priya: 0.10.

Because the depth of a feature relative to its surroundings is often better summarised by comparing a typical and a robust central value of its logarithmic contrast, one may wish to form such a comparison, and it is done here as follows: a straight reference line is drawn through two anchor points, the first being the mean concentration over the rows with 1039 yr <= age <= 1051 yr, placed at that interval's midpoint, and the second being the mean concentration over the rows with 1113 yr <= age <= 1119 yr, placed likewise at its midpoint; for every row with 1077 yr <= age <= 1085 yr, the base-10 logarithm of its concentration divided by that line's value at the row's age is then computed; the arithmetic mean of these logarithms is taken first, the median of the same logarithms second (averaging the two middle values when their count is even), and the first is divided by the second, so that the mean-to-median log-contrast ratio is 1.09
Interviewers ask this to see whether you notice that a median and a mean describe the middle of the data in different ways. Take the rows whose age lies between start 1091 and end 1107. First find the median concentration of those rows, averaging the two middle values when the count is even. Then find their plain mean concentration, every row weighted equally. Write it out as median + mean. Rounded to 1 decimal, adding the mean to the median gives 7.1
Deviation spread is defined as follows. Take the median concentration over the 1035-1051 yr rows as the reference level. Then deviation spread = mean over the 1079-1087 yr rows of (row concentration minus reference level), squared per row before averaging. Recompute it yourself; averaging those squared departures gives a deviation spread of 1.1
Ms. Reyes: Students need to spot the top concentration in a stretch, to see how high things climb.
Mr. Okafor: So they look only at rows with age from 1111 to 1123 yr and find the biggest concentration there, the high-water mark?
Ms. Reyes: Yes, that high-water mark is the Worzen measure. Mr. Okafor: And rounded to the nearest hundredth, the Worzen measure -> 3.77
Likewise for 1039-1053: 2.62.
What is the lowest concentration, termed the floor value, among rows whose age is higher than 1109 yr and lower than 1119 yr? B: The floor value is 3.68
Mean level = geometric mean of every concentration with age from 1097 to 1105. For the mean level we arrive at 3.7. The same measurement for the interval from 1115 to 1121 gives 3.7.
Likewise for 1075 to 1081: 3.1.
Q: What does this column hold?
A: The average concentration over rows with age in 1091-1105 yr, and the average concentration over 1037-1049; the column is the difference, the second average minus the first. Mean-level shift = -1.5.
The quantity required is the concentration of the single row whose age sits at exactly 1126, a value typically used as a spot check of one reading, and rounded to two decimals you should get 3.74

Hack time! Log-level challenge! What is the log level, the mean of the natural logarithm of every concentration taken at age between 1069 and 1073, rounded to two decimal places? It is 1.11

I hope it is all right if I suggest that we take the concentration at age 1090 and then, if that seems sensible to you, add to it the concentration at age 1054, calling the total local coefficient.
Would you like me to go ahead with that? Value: 4.2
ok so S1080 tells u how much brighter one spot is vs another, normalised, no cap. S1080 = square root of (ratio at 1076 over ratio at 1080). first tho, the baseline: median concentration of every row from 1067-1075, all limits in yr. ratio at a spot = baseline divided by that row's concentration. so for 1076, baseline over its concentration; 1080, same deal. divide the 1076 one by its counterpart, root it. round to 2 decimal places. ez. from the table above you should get 0.96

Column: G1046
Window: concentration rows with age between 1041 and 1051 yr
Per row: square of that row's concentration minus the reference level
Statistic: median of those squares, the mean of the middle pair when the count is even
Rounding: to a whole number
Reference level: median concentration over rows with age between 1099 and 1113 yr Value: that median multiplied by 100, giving 538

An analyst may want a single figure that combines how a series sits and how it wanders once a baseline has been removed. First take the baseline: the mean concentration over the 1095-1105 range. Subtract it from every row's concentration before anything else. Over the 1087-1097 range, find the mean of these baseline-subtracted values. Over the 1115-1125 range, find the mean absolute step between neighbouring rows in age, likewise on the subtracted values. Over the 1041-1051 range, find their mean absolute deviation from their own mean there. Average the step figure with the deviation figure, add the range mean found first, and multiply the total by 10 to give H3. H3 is -2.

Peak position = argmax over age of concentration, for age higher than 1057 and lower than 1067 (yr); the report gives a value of 1066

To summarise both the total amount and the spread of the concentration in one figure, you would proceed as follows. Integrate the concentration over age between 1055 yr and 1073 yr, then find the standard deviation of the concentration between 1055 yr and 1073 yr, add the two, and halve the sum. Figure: 17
